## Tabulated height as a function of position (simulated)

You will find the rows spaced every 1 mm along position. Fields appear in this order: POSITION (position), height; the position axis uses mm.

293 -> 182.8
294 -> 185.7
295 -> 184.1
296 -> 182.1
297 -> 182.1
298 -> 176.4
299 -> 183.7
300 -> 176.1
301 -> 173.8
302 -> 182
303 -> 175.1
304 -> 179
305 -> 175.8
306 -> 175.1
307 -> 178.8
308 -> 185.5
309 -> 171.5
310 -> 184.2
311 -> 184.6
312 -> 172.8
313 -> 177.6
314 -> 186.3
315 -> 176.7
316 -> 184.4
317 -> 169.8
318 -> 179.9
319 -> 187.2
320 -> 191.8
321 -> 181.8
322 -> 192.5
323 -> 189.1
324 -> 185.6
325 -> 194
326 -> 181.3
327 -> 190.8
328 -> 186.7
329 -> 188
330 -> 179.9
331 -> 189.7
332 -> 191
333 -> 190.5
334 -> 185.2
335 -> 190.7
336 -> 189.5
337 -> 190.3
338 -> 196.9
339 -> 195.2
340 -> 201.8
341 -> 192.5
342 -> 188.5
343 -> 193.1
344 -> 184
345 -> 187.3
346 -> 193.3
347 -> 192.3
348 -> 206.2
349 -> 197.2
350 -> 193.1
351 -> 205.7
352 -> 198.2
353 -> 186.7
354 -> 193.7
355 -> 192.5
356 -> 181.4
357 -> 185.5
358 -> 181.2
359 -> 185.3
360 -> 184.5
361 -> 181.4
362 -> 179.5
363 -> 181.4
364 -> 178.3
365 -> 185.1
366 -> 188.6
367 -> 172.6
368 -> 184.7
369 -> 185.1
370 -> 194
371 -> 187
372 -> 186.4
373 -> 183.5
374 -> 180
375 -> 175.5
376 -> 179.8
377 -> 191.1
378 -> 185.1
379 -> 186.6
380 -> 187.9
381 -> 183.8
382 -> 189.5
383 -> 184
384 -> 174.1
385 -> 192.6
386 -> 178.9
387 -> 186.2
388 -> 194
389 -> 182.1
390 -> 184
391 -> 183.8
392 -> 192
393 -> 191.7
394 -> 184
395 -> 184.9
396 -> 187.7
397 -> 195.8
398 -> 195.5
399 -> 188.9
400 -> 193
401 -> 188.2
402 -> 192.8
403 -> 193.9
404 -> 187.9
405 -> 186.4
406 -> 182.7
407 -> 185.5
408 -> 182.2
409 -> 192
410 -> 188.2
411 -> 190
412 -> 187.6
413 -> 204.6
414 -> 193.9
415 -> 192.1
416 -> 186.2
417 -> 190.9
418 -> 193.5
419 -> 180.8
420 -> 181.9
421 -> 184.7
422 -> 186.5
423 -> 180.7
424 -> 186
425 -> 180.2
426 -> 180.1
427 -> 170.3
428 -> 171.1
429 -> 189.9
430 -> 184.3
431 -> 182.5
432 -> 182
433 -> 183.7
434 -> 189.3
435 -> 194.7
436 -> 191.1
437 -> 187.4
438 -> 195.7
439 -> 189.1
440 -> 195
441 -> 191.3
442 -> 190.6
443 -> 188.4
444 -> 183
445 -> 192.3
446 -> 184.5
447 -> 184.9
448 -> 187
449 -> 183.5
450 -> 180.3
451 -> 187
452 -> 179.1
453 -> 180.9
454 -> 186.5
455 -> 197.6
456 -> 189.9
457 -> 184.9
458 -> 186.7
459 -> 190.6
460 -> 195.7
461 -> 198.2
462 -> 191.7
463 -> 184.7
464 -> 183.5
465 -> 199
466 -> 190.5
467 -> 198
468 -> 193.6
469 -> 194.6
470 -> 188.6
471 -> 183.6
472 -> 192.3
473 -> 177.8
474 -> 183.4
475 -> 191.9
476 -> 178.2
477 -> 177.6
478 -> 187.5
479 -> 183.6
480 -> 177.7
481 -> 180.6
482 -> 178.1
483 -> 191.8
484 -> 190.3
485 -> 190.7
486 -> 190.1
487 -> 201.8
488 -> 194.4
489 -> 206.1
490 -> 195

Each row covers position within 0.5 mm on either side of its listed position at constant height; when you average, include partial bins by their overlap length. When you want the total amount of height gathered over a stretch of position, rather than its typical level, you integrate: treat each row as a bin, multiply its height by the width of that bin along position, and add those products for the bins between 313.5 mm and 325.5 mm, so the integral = 2219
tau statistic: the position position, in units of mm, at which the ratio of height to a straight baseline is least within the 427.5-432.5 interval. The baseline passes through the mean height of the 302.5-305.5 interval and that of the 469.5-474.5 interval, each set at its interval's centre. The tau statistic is 428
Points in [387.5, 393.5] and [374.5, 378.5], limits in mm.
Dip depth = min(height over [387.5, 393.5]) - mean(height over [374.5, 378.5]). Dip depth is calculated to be -1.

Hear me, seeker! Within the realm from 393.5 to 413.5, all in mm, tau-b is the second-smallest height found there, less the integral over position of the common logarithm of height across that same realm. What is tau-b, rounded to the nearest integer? 137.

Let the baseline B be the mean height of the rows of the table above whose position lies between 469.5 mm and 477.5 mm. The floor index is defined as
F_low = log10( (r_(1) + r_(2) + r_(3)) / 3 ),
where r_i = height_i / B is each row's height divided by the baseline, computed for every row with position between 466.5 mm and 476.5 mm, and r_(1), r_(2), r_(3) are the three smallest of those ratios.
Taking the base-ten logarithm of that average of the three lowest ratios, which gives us -0.010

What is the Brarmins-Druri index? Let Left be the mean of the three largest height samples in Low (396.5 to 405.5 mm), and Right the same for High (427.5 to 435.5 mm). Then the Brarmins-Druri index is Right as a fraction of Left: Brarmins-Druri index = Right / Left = 0.98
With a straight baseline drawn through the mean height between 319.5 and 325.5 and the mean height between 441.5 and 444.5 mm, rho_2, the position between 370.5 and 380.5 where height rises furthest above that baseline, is 377 mm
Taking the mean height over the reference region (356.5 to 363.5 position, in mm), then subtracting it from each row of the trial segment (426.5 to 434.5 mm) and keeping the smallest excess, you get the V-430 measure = -12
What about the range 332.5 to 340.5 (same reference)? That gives 3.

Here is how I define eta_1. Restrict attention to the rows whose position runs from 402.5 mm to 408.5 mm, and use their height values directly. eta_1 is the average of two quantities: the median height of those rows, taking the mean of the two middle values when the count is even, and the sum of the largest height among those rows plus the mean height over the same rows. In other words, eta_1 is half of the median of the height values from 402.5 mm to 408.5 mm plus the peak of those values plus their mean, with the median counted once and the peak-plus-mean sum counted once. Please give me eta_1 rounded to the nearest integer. 283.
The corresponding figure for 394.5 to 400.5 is 289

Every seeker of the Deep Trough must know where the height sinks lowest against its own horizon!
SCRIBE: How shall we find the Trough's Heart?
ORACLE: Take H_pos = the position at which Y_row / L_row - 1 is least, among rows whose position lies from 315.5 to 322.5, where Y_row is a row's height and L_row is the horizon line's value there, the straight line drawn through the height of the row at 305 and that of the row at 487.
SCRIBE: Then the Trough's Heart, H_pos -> 317 mm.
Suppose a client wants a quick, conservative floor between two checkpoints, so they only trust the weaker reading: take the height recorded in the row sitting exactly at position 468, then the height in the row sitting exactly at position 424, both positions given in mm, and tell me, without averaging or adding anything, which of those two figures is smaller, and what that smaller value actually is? 186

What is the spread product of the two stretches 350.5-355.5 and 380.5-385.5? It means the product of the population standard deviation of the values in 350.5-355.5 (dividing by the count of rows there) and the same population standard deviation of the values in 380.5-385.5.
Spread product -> 40.0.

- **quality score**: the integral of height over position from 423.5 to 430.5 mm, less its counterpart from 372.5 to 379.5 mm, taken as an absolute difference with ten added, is 30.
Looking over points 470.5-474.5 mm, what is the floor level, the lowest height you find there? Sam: 177.8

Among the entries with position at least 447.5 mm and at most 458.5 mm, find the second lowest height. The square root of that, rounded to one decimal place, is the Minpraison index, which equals 13.4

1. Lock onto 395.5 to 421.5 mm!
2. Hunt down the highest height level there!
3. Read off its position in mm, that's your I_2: 413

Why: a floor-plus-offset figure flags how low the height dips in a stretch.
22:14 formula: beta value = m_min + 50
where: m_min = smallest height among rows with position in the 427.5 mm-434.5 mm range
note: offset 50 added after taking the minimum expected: 221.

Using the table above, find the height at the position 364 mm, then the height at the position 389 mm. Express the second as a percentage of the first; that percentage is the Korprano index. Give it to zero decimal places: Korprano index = 102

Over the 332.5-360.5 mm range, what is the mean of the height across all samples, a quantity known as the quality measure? 192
